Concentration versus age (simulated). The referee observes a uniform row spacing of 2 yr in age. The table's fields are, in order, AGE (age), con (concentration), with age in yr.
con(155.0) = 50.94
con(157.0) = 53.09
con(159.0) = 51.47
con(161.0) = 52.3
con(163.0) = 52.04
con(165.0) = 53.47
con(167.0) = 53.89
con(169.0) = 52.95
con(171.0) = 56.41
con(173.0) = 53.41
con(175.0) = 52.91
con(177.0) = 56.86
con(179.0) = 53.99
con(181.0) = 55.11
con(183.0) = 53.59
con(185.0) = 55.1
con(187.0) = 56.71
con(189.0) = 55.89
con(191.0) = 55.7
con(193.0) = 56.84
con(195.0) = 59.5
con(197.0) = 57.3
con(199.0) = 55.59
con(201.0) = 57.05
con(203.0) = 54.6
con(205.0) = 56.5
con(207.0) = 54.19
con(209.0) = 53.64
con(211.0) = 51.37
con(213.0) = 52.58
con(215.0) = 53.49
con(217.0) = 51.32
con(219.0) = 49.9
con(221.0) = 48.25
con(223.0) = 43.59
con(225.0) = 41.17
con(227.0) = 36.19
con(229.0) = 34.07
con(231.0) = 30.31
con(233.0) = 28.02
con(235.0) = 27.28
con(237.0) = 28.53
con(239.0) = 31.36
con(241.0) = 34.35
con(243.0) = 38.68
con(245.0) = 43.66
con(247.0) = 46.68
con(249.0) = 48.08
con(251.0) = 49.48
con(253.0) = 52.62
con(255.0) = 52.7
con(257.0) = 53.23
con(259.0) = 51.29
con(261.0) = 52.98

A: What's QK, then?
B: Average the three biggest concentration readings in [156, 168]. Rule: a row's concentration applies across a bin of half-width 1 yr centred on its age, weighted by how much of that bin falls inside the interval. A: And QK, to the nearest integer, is 53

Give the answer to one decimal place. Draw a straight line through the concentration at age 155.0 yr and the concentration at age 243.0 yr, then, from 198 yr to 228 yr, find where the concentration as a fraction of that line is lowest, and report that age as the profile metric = 227.0 yr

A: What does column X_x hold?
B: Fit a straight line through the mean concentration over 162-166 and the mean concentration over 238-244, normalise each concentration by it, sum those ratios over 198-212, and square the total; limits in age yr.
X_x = 79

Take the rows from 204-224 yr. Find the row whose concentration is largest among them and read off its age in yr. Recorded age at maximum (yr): 205.0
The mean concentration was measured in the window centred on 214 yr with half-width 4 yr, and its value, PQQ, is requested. 52.2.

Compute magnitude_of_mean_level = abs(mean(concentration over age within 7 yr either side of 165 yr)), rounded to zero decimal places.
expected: 53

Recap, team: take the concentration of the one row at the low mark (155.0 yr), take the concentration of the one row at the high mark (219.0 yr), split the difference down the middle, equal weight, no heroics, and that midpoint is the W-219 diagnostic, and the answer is 50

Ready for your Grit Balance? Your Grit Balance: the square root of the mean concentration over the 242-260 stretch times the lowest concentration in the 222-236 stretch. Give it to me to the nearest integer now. 36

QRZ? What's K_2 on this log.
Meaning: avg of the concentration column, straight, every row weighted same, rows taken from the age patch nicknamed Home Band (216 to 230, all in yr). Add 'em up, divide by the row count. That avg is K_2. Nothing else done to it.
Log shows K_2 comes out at 43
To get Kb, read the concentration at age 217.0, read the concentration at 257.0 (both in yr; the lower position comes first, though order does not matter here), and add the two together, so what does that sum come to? 105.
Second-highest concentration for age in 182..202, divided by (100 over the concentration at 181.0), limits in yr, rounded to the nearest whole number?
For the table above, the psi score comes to 32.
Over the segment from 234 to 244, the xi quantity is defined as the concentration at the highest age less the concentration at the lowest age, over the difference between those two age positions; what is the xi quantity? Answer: 1.4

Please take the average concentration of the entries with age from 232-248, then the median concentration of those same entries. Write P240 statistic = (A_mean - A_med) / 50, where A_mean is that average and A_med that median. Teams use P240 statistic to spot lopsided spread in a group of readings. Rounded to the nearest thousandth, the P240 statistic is 0.039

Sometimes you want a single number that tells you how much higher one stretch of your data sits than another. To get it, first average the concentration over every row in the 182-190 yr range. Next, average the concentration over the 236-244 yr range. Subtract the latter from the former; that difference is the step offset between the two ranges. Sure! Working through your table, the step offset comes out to 22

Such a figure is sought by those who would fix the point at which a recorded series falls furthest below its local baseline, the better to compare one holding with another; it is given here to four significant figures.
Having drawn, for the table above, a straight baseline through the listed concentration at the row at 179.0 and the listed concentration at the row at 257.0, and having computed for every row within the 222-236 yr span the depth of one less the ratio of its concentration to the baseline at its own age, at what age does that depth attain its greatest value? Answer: 235.0 yr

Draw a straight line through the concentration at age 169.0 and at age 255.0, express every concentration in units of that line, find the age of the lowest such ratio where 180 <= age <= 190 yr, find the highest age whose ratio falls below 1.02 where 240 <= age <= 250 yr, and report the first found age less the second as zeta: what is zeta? -66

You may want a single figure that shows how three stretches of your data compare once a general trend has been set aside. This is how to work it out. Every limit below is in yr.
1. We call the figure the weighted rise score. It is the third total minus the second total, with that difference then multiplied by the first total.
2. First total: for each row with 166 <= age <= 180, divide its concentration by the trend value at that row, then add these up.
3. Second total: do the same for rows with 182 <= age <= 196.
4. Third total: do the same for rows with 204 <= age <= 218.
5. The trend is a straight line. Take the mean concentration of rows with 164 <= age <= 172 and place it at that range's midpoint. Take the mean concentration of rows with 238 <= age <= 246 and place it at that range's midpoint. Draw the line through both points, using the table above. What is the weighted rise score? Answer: 3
